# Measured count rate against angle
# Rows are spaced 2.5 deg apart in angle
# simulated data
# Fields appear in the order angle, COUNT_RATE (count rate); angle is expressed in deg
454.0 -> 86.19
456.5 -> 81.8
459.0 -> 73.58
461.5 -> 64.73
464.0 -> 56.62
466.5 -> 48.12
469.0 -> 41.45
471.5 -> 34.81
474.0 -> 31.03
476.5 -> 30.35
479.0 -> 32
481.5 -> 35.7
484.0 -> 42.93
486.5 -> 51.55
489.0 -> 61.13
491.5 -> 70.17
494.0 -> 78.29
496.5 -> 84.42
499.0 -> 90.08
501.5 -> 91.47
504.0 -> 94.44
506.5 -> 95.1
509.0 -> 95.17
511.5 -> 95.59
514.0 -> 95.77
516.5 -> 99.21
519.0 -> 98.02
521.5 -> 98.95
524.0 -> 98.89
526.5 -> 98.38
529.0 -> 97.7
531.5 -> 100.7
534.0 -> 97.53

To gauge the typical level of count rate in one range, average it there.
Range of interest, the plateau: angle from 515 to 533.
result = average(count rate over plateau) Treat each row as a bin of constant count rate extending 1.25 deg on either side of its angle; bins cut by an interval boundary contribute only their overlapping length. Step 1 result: 99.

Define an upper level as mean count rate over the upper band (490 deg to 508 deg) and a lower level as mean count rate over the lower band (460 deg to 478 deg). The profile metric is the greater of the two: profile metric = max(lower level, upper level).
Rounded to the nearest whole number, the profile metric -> 86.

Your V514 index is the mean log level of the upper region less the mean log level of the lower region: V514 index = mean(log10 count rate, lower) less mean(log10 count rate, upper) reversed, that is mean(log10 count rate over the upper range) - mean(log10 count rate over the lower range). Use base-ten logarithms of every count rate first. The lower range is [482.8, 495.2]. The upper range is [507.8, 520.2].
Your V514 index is 0.21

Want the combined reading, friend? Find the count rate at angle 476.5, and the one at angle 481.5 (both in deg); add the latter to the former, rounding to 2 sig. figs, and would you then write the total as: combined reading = 66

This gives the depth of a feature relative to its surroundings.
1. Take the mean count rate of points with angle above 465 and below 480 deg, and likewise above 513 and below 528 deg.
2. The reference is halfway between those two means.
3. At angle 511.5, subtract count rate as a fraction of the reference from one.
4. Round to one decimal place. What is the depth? -0.4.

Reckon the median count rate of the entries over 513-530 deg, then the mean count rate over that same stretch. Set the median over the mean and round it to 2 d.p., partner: 1.00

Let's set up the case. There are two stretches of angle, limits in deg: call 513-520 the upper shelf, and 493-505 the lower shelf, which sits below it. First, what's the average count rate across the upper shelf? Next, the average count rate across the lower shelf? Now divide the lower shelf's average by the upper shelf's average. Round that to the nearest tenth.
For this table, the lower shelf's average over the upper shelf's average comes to 0.9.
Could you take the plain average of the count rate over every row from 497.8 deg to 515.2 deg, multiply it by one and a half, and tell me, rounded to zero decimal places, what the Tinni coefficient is 141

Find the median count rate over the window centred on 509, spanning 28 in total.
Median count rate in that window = 95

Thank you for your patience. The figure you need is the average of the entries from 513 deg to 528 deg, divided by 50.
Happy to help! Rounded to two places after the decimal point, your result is 1.96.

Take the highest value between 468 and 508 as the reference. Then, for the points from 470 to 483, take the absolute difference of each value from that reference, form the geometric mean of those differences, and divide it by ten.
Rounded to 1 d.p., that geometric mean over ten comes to 6.2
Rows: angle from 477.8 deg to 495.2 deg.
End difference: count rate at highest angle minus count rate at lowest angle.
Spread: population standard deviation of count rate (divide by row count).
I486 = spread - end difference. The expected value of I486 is -30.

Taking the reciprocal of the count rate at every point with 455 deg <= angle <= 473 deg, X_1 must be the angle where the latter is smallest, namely 456.5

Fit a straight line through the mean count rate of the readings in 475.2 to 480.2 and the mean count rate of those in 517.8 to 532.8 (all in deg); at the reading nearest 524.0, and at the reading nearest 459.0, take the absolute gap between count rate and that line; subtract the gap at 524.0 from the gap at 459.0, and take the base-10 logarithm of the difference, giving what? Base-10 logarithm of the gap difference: 1.83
